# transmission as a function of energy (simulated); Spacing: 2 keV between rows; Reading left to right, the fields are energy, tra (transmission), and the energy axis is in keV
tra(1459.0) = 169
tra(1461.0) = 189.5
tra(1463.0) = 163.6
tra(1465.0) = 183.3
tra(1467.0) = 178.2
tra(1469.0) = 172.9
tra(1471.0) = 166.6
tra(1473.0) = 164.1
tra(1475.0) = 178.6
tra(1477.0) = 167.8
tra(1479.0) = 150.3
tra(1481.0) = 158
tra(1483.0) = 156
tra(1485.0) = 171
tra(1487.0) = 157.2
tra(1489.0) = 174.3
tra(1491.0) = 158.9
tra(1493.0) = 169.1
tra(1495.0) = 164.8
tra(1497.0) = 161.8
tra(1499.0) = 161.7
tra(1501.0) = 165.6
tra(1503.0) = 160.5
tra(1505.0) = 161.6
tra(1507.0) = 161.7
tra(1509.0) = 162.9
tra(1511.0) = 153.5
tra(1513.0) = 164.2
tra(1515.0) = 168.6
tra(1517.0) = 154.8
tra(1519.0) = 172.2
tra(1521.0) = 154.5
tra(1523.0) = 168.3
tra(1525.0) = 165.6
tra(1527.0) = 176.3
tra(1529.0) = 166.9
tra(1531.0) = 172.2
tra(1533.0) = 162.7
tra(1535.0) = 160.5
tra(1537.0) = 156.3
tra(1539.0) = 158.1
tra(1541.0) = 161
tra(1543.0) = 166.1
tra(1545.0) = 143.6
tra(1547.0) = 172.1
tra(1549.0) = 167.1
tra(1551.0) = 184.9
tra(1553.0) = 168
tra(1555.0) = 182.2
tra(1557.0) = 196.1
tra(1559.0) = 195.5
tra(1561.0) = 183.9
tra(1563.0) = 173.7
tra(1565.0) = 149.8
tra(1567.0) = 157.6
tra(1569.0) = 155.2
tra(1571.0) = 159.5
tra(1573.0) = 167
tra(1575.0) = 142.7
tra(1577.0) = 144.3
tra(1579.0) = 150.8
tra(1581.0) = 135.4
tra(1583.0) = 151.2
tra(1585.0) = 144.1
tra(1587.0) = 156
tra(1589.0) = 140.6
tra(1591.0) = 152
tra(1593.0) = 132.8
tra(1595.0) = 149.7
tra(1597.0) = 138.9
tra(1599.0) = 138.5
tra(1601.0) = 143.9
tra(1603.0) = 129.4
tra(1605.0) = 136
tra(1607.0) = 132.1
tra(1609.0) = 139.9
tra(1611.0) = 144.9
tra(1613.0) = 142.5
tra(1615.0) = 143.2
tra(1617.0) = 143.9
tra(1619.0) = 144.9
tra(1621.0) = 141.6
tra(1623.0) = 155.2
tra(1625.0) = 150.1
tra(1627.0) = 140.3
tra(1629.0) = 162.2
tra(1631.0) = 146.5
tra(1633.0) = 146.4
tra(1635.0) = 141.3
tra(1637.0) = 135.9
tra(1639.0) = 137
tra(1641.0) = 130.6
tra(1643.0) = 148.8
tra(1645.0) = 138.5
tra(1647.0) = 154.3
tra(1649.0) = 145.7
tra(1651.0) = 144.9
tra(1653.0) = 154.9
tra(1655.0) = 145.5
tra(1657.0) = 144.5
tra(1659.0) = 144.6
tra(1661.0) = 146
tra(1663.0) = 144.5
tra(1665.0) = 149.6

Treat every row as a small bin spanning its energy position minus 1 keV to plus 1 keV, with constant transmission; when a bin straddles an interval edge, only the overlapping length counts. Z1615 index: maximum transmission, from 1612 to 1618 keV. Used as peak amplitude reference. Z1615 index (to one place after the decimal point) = 143.9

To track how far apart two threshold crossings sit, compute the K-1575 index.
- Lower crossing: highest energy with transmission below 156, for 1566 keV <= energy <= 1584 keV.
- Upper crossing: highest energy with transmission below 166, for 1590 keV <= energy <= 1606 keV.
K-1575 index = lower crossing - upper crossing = -22 keV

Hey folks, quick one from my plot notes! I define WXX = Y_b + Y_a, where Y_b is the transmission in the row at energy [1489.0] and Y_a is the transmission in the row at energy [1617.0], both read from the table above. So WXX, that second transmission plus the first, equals 318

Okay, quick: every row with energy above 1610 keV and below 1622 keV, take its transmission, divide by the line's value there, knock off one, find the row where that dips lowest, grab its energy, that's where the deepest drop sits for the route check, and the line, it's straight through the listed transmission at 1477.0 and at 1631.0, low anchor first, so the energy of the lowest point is 1613.0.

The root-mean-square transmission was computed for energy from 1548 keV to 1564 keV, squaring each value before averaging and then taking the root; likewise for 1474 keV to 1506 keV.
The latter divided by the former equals 0.90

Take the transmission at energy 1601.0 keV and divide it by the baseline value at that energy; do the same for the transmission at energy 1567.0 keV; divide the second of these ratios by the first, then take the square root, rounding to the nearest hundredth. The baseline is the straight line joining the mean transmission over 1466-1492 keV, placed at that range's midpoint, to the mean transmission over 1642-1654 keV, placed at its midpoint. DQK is 1.03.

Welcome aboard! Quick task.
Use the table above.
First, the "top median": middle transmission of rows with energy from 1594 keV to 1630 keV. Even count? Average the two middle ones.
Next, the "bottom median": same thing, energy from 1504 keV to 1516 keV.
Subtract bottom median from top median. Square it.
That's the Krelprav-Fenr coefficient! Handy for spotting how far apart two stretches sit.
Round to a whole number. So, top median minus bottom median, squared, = 378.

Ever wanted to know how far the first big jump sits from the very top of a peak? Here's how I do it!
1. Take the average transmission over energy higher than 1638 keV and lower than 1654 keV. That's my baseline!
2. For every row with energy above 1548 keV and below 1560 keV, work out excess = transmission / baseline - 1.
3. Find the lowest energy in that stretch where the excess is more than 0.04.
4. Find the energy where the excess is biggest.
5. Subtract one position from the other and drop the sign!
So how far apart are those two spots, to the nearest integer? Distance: 8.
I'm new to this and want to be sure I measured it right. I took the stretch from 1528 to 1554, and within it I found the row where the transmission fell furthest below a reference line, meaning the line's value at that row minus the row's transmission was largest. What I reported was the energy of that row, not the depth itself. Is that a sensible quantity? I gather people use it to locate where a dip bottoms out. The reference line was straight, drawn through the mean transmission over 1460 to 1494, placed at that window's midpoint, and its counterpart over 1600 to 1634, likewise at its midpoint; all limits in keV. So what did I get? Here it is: 1545.0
